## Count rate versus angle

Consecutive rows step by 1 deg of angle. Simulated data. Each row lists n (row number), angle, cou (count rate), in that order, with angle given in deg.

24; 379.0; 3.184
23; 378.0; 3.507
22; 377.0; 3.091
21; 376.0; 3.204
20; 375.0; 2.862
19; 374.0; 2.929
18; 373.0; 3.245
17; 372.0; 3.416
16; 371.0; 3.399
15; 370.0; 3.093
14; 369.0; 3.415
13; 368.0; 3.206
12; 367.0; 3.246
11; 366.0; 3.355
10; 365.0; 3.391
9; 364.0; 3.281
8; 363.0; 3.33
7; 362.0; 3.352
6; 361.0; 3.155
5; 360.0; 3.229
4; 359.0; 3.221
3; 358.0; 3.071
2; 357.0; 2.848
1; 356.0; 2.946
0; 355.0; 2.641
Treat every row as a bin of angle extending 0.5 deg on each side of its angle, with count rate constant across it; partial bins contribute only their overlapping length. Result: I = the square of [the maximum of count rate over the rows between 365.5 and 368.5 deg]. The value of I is 11.3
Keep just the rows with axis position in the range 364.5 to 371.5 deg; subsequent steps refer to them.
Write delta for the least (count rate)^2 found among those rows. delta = 9.6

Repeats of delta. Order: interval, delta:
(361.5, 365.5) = 10.8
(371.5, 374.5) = 8.6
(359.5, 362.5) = 10.0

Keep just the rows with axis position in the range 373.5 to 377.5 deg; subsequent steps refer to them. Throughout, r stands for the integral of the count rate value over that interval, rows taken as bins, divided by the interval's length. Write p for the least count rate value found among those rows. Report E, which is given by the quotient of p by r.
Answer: 0.95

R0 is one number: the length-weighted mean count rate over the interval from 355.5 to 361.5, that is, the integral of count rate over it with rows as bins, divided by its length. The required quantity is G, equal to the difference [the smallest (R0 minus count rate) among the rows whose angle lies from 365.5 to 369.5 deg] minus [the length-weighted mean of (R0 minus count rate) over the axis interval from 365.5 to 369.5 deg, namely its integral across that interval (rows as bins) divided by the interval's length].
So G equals -0.11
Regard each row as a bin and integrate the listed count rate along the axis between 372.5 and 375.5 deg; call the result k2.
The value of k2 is 9.04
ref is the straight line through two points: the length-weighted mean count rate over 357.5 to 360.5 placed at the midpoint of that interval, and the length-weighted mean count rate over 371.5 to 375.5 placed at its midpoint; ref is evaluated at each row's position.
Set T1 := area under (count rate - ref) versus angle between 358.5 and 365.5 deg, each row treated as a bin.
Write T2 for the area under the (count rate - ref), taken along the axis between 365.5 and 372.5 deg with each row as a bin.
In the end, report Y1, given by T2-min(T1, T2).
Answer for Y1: 0.4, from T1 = 0.831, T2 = 1.2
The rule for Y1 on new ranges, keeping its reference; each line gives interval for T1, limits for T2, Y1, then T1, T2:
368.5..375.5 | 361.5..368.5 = 0.6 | 0.524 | 1.1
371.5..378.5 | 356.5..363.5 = 0.0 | 0.507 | 0.0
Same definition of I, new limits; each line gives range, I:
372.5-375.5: 10.5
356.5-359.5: 10.4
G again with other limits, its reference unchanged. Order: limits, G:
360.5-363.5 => -0.07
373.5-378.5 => -0.39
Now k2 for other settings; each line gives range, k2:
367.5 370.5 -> 9.71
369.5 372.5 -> 9.91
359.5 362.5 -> 9.74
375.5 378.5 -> 9.80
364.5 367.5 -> 9.99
